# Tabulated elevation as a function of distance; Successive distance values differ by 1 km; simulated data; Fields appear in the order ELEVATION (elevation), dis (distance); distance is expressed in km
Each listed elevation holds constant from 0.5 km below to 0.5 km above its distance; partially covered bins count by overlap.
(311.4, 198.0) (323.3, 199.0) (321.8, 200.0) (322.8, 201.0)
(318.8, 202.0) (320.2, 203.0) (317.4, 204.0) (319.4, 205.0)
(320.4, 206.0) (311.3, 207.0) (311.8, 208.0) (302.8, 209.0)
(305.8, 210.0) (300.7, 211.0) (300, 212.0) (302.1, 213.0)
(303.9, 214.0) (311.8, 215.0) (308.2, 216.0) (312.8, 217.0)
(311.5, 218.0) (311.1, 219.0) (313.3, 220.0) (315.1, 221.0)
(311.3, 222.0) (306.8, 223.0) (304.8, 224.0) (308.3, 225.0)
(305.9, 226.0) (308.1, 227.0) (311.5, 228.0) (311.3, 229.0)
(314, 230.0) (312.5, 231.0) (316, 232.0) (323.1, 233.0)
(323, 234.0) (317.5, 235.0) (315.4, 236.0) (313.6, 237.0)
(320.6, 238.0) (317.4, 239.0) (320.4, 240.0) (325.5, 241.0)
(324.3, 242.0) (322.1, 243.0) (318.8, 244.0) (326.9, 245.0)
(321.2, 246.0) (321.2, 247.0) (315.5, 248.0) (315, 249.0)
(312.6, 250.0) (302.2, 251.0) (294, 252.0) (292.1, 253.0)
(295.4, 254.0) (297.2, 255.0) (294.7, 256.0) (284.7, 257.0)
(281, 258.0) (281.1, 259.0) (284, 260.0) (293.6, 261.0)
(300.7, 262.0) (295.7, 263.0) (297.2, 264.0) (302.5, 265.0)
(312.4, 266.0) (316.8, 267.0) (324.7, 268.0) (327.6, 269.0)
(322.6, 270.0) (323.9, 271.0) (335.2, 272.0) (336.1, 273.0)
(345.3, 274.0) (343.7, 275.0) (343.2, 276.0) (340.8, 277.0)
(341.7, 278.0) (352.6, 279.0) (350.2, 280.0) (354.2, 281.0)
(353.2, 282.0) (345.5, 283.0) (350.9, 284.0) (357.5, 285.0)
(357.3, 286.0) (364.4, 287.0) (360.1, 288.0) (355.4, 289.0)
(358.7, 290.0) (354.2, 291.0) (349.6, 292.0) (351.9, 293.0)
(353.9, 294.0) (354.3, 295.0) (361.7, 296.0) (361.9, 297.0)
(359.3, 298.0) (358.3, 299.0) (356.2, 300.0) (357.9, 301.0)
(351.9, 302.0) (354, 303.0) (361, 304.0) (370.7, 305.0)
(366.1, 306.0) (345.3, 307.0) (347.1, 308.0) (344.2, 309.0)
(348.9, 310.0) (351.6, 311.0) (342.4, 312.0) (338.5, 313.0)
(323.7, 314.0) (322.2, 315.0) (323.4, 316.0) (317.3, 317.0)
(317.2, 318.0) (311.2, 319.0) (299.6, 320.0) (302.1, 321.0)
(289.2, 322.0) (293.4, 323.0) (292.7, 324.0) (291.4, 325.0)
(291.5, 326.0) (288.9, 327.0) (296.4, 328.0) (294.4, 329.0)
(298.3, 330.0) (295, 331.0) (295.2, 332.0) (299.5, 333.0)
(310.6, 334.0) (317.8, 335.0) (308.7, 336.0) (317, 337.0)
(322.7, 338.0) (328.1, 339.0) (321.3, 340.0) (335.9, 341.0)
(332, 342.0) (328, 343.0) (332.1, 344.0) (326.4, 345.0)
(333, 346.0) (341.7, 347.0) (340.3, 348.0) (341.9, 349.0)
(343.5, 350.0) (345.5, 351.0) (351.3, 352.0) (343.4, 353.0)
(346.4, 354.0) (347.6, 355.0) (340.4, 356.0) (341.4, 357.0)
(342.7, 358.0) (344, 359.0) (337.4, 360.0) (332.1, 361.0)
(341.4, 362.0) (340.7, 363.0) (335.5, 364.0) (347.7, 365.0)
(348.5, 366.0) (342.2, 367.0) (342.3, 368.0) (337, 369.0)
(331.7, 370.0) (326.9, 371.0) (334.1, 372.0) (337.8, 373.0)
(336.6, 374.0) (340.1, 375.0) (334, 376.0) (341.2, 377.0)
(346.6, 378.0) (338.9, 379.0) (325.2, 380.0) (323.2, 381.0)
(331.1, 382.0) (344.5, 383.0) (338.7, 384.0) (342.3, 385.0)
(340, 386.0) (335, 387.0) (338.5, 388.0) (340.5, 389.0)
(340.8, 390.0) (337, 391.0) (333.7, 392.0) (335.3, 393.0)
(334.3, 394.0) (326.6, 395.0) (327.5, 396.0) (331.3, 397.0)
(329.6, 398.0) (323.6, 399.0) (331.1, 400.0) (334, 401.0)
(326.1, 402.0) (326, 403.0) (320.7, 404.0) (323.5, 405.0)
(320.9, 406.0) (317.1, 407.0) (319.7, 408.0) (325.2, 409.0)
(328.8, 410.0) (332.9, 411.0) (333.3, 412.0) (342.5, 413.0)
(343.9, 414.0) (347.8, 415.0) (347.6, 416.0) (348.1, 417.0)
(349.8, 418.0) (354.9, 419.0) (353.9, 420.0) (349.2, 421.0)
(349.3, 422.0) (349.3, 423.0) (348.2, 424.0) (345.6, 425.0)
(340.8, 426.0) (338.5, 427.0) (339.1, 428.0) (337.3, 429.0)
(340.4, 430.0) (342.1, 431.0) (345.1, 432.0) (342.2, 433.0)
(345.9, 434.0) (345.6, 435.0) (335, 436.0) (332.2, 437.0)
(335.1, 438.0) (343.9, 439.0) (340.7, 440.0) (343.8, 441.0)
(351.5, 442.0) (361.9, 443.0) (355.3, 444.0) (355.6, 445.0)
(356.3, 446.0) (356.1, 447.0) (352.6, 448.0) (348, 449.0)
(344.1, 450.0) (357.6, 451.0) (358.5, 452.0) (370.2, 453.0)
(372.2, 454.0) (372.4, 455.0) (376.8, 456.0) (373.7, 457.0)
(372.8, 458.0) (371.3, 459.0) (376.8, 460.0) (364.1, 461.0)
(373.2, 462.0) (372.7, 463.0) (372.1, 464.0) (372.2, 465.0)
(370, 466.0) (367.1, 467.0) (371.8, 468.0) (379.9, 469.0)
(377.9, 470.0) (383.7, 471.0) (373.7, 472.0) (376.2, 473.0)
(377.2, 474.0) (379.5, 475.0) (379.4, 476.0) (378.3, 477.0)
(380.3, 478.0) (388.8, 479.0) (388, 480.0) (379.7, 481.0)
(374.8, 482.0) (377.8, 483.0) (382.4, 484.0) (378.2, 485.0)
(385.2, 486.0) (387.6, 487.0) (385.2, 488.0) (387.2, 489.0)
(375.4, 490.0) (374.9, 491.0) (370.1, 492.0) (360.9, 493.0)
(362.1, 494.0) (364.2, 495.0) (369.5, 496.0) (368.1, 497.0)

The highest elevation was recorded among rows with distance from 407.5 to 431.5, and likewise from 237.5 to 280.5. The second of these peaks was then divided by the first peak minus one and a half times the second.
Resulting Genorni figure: -2.03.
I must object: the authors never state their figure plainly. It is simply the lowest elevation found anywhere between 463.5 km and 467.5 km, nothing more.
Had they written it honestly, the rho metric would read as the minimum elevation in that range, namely 367.1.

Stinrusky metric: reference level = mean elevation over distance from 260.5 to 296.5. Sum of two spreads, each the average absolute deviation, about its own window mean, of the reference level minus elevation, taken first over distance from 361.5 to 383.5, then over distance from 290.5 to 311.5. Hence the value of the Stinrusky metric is 10.8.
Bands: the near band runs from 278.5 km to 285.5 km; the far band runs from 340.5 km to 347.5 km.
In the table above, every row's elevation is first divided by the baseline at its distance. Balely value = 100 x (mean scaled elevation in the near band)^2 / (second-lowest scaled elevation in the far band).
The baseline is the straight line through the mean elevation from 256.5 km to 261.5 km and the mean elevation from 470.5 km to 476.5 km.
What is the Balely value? 140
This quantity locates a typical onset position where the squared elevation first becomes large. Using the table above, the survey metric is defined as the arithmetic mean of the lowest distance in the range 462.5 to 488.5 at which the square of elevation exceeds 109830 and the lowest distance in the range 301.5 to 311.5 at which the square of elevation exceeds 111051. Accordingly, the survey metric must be 382.5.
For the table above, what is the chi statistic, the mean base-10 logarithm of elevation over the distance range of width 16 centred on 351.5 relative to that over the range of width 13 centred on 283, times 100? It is 99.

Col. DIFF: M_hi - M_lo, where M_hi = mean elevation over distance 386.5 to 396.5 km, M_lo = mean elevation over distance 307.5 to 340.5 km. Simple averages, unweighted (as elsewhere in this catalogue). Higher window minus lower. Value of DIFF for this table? 22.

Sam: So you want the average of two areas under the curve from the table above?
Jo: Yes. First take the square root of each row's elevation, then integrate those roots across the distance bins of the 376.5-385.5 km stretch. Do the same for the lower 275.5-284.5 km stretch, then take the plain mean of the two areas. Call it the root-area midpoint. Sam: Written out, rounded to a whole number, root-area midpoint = 167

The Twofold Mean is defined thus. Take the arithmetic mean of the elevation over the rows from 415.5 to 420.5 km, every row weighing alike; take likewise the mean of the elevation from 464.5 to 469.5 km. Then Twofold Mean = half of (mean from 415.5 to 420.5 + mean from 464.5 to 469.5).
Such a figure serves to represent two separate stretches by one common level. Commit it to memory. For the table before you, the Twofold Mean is 362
